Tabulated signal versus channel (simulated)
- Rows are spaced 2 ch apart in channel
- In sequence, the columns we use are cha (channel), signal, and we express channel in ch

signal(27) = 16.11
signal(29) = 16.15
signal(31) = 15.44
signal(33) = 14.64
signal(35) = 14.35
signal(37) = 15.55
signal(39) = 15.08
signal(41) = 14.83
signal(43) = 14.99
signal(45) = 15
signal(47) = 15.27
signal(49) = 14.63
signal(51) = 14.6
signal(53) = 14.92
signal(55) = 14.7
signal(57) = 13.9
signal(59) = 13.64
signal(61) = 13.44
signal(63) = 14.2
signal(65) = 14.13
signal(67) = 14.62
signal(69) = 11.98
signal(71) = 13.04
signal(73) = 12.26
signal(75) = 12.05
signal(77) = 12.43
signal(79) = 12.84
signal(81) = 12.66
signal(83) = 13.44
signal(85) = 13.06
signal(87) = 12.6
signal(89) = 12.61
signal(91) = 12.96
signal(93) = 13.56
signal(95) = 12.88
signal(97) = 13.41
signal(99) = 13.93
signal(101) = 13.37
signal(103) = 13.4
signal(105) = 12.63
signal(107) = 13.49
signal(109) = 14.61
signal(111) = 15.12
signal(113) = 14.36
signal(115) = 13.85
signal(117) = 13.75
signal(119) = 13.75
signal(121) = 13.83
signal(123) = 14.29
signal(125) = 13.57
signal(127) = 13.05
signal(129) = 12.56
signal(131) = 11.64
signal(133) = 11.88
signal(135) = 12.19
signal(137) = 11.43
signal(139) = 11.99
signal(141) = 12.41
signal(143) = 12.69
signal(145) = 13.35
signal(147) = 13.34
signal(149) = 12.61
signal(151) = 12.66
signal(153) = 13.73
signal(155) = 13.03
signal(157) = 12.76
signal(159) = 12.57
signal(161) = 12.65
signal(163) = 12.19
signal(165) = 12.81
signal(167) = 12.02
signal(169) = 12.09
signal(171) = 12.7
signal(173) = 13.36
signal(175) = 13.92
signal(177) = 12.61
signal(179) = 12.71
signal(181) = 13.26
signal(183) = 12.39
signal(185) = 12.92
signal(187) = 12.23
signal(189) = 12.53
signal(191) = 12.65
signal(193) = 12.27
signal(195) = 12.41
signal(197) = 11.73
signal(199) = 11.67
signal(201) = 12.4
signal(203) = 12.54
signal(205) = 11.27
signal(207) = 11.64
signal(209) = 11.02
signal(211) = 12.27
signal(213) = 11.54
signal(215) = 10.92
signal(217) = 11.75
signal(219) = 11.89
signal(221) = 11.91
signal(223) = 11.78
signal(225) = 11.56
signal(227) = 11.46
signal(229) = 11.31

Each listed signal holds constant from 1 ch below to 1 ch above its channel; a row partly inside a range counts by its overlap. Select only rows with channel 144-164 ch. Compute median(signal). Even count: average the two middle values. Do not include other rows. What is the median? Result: 12.7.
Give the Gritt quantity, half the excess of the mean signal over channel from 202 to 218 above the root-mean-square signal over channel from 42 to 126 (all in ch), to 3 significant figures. -1.04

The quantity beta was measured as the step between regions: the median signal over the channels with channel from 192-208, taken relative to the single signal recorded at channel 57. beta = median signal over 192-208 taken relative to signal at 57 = -1.9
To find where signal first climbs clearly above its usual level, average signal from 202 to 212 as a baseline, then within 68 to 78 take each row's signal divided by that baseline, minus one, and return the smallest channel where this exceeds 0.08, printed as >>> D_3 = 71 ch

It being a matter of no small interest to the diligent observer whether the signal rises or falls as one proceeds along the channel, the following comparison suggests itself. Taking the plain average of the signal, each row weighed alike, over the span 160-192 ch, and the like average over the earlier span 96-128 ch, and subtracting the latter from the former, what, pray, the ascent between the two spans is -1.1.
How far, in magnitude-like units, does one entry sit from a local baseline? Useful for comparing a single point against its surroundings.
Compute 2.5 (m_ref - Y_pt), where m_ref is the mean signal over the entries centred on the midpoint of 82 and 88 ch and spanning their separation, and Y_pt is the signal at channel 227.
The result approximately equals 3.9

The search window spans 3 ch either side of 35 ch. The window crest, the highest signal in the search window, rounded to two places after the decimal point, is 15.55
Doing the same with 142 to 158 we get 13.73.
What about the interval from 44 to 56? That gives 15.27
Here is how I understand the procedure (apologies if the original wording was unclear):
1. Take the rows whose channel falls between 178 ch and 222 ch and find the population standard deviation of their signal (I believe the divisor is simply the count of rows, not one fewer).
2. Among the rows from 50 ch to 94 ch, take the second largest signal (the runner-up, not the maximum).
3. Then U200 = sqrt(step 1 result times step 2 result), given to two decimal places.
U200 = 2.95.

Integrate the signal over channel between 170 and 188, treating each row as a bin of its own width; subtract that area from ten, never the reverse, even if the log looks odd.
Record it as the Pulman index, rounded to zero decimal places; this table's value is -222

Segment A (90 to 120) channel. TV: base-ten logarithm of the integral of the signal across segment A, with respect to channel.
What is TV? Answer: 2.61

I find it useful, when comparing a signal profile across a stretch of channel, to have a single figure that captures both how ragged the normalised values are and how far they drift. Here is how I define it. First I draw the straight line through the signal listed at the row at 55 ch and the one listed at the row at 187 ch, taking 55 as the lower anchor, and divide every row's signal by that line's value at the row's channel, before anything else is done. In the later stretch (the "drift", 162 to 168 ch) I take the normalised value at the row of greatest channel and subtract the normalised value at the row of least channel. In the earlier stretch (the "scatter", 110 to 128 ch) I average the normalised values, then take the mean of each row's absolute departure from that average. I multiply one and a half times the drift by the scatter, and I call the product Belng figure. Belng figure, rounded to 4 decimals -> -0.0003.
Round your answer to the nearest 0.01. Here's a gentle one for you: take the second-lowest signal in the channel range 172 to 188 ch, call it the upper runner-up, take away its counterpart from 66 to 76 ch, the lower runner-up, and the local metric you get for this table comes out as 0.34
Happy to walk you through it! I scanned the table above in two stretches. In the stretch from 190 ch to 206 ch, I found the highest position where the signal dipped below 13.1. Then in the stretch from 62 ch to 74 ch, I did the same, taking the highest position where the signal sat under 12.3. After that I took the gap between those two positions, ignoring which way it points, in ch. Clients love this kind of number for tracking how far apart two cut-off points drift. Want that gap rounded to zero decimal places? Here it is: 132 ch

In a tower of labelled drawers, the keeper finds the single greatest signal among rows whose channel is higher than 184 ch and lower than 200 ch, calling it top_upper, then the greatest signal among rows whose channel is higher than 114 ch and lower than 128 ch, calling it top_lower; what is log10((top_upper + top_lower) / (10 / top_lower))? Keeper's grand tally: 1.59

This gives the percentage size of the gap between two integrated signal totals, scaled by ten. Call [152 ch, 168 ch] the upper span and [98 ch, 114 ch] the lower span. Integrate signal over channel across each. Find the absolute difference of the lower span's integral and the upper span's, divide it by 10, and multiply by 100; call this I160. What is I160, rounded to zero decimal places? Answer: 183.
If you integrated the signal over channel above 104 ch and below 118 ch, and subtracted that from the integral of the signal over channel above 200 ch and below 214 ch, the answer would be -30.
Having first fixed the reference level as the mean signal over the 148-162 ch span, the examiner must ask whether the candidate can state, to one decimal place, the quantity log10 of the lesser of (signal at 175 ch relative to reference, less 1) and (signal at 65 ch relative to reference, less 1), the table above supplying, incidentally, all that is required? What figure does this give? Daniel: -1.1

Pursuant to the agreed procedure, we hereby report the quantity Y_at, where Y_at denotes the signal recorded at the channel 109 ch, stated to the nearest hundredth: 14.61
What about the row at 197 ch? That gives 11.73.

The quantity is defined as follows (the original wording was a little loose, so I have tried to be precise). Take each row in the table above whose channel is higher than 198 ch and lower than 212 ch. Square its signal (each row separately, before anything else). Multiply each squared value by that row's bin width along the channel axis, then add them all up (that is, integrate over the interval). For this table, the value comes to 1963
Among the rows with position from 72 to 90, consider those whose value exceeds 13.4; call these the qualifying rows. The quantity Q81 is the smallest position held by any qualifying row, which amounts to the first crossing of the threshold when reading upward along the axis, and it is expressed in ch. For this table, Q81 83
